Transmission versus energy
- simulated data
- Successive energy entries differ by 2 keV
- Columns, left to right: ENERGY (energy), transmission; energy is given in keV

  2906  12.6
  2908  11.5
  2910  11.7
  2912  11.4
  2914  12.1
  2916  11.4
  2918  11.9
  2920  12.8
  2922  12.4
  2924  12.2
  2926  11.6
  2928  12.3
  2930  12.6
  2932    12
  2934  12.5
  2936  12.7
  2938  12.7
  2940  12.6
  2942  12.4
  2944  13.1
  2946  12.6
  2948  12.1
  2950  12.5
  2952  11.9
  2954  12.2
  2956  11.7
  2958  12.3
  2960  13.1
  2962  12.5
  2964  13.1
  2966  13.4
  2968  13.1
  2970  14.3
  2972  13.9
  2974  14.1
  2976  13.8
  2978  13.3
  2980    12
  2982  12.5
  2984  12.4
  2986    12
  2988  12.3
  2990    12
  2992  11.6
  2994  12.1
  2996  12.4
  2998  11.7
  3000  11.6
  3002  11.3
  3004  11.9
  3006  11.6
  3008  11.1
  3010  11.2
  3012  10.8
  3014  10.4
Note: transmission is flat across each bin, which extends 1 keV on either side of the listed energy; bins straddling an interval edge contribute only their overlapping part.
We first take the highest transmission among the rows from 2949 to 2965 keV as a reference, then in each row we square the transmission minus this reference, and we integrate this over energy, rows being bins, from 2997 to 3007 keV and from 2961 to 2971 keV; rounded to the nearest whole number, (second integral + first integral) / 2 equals 13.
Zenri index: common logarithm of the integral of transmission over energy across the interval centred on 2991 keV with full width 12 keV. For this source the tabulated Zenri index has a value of 2.16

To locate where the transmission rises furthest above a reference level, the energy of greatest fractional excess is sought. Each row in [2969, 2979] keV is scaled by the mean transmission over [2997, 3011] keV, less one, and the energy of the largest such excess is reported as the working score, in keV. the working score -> 2970 keV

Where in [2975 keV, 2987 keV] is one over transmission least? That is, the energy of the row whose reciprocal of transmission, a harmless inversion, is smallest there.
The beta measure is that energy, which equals 2976 keV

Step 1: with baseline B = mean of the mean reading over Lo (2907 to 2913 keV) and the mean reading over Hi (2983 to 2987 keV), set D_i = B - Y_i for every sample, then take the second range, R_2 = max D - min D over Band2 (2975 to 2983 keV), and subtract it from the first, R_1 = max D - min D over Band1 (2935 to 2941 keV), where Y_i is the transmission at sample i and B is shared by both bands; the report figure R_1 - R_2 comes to -1.7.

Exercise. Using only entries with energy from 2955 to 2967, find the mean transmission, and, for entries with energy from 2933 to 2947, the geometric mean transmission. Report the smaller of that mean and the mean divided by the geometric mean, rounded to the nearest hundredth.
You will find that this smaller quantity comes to 1.00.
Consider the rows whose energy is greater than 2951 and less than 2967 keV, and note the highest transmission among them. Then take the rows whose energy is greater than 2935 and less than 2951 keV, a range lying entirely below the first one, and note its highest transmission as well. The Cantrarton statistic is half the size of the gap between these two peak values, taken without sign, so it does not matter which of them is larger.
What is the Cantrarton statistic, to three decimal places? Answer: 0.150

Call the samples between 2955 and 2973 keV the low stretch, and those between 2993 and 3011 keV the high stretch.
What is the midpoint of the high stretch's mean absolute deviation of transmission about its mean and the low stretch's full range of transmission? 1.46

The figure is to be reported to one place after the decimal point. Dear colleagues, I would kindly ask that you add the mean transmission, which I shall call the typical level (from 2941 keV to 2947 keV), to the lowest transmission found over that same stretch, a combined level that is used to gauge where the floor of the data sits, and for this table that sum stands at 25.1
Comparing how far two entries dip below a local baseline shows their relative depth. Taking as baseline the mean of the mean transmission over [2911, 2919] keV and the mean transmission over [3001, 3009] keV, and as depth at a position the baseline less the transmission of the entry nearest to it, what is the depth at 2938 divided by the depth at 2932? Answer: 2.7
